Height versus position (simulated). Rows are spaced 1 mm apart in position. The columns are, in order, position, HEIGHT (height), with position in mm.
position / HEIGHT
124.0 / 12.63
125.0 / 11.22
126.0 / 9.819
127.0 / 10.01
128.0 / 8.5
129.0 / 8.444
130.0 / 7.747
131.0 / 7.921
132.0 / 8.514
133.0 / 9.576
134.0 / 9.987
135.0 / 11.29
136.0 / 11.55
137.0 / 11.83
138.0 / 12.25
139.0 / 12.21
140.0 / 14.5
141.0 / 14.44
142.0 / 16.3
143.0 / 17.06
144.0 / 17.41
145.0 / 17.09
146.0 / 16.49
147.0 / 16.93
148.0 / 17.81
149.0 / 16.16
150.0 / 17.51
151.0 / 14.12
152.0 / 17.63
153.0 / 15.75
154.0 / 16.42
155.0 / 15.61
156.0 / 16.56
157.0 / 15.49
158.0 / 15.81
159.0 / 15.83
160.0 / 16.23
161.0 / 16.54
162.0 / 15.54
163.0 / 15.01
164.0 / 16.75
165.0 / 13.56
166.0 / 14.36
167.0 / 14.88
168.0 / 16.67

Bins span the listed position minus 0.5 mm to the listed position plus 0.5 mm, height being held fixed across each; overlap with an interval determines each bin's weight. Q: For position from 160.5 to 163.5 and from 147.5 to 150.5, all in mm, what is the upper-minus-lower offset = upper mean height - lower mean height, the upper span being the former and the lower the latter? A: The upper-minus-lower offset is -1.5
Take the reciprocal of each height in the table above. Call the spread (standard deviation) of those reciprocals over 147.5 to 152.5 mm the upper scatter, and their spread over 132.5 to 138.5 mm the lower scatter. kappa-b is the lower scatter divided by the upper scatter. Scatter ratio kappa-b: 1.5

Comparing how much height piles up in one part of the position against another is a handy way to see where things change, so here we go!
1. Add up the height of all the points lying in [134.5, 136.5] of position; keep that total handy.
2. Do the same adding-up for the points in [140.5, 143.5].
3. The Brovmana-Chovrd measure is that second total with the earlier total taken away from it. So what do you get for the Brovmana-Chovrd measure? 25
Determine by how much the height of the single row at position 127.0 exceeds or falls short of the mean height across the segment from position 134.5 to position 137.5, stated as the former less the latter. -1.5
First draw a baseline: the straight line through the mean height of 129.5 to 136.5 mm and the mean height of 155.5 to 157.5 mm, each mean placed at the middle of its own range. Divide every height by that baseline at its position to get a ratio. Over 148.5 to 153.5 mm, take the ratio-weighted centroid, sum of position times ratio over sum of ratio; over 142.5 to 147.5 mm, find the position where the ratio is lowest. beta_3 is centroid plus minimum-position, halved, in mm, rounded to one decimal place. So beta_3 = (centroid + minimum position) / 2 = 148.5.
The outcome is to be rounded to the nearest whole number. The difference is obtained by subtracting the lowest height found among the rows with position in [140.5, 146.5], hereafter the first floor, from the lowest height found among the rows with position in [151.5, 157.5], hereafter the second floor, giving 1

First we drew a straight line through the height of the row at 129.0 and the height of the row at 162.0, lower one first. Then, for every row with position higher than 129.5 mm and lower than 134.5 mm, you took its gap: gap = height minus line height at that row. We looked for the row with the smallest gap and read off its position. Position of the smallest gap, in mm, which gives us 131.0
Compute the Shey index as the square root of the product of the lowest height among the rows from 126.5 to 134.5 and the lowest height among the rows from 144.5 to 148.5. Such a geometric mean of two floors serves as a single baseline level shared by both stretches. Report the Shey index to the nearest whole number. 11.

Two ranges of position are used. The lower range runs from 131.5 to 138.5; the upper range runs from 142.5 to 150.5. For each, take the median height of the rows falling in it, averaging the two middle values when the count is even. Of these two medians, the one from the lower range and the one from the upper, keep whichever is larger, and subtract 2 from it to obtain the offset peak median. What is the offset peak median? 15.1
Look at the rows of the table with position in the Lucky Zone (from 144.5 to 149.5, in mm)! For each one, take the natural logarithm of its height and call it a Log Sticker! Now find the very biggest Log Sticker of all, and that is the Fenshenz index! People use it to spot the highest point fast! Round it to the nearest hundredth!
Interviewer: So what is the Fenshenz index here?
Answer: 2.88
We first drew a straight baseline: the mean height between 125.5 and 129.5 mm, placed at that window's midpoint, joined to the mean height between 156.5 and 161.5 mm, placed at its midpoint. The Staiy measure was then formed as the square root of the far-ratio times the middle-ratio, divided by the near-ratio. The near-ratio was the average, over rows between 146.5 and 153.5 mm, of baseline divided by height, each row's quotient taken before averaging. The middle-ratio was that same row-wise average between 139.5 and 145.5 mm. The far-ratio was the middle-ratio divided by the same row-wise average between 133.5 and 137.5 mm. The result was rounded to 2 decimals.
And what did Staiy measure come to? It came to 0.91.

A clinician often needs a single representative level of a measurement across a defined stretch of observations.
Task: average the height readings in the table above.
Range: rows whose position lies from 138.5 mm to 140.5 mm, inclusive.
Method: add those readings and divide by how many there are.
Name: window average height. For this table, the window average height 13.4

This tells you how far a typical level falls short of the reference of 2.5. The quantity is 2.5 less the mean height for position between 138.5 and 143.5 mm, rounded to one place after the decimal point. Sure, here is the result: -12.4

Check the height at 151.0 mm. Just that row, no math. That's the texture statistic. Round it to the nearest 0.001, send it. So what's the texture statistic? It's 14.120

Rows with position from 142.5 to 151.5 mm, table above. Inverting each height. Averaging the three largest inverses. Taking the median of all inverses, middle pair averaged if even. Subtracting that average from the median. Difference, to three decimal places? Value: -0.006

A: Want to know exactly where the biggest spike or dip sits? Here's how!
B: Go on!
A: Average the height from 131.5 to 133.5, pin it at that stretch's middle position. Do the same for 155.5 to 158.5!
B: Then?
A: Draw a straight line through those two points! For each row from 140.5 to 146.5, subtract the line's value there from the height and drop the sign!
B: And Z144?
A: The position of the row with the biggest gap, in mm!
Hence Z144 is 144.0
